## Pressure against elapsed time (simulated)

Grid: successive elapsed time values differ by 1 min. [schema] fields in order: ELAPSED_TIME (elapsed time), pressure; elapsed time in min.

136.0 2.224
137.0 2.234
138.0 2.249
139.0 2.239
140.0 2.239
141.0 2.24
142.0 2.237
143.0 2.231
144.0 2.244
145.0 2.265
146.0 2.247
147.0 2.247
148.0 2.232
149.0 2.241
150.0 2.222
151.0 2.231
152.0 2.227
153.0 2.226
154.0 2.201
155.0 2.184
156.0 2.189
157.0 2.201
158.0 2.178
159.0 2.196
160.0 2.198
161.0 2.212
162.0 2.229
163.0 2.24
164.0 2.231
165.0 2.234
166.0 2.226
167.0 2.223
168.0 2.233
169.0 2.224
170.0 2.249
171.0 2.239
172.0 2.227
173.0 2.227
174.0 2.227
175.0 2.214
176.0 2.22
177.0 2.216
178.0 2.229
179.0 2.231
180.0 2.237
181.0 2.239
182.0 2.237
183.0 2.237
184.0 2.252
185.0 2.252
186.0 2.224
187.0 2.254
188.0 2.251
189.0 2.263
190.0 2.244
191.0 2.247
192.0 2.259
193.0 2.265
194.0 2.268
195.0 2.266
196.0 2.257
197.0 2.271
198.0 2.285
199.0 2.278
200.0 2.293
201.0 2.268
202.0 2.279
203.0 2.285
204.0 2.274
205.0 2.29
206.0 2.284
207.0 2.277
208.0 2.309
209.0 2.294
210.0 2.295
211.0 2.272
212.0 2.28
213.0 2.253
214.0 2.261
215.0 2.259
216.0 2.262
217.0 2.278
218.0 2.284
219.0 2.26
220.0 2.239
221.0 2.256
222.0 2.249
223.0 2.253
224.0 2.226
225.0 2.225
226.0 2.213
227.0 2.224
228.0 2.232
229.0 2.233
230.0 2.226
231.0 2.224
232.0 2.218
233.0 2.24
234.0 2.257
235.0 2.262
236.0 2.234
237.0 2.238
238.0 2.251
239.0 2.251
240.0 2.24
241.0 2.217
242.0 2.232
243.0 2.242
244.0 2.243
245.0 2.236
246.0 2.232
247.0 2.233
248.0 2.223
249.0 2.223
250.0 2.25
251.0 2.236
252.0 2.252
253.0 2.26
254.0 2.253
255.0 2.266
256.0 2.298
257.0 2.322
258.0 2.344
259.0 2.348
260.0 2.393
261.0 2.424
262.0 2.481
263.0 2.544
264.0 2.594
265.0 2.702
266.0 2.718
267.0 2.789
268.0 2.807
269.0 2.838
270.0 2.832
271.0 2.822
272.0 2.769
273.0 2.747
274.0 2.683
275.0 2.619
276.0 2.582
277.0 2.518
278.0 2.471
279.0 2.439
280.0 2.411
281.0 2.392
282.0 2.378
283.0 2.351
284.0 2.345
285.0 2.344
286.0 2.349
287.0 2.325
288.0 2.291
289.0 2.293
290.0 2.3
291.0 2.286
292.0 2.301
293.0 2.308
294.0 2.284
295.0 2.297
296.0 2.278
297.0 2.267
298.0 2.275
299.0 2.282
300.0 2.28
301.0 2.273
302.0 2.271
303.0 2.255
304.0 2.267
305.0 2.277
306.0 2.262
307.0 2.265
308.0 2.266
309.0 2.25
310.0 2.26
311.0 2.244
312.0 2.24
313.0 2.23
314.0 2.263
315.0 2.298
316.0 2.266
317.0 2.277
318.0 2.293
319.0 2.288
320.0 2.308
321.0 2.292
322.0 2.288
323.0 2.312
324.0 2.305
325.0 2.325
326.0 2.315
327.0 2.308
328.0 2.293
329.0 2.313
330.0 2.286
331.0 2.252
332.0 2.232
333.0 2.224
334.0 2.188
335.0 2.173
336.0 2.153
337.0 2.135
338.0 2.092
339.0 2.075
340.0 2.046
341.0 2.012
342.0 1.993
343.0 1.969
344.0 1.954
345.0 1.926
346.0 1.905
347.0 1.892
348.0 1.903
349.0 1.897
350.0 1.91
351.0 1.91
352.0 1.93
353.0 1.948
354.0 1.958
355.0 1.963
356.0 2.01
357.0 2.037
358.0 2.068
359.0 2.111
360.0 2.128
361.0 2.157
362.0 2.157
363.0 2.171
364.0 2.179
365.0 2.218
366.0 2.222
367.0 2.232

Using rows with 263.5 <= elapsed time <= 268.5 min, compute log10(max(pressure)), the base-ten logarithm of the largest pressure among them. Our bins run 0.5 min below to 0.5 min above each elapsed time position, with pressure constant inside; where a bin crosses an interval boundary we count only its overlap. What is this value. 0.448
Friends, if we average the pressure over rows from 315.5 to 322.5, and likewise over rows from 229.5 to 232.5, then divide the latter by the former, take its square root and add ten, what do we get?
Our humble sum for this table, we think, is 11.0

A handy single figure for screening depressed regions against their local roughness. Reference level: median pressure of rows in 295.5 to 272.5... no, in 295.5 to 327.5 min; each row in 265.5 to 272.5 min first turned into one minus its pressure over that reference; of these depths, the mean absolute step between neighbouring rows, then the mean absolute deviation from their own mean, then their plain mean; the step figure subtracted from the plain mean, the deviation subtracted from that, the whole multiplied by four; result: -1.03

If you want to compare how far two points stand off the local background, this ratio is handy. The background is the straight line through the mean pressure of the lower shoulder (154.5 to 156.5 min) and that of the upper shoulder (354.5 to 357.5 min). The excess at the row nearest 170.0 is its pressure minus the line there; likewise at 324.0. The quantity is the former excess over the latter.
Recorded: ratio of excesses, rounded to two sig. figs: 0.28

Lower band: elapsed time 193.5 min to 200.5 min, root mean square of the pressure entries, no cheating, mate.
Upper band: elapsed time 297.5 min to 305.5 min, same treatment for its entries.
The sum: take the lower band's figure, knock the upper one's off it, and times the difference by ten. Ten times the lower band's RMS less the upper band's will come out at 0.02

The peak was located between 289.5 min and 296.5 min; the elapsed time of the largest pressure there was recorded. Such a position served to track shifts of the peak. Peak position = 293.0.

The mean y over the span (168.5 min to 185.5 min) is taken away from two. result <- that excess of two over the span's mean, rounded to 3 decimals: -0.233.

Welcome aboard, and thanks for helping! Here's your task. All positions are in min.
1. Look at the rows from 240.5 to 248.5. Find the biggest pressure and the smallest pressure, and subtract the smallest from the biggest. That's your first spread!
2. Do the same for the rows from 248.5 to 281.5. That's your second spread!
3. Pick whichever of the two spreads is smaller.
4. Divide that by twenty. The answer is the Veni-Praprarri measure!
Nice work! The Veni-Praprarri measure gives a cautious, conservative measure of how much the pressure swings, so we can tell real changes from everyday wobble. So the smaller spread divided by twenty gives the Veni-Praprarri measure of 0.0013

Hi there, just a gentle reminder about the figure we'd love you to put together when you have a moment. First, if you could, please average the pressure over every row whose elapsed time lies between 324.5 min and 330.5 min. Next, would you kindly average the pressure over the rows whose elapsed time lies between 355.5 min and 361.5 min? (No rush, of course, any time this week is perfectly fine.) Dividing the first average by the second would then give 1.11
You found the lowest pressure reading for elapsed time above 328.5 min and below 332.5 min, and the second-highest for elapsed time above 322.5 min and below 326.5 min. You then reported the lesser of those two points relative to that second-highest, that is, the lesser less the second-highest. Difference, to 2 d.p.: -0.08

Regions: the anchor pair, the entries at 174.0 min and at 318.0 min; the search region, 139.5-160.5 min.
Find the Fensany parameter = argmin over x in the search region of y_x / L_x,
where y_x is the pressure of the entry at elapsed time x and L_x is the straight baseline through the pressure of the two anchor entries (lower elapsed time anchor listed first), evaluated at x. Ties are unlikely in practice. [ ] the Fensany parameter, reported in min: 158.0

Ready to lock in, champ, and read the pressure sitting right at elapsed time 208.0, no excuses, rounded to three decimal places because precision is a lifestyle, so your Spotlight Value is 2.309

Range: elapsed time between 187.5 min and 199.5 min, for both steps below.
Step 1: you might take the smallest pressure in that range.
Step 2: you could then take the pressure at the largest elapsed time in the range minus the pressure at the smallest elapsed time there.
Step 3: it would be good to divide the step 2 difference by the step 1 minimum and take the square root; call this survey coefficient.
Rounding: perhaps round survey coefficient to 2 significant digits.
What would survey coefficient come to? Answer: 0.11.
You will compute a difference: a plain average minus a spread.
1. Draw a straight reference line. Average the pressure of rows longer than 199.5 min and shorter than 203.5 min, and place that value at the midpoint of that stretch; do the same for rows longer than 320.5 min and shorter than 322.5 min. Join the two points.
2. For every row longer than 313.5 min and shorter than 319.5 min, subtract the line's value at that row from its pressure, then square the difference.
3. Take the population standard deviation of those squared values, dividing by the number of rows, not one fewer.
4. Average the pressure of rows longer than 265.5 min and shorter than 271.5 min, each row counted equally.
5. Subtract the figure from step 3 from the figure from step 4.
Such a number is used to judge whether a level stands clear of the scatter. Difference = 2.8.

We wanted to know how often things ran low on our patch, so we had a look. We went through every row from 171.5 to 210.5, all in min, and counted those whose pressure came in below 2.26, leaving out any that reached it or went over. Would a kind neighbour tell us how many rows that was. 21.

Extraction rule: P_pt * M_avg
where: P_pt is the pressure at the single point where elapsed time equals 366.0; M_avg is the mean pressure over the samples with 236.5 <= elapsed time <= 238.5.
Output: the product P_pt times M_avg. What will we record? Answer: 4.99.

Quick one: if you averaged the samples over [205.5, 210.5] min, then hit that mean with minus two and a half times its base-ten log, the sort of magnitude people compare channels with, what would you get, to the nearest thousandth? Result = -0.900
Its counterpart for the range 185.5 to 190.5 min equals -0.879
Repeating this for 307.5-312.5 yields -0.881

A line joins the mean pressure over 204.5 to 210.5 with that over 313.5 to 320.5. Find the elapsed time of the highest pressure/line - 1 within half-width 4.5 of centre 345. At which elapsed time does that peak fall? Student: 341.0 min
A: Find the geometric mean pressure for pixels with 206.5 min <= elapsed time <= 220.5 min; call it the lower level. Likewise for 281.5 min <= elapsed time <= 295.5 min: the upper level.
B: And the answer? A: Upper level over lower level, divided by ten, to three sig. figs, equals 0.102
